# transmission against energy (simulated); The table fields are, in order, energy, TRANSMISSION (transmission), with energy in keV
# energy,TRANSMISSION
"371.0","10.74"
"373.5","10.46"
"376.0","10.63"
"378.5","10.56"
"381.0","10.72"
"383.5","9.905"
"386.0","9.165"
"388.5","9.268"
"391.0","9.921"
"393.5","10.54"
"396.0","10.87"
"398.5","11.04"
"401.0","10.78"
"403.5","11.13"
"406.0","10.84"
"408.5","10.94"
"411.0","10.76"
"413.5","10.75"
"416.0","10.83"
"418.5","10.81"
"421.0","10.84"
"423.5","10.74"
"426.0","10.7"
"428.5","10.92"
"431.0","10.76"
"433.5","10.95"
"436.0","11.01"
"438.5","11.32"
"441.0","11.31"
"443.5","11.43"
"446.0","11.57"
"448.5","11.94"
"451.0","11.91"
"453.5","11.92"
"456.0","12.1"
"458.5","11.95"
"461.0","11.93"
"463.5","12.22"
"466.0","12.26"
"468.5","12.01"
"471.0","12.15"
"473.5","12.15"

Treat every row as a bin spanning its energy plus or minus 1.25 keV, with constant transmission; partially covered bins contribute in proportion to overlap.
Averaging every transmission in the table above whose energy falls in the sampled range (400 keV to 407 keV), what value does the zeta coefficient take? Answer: 10.9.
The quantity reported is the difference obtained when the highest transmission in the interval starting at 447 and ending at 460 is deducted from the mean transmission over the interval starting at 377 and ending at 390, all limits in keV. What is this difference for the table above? -2.2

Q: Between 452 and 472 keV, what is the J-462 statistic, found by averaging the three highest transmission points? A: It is 12.2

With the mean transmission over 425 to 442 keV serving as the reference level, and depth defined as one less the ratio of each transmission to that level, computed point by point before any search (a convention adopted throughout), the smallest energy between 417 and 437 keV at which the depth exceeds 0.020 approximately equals 423.5 keV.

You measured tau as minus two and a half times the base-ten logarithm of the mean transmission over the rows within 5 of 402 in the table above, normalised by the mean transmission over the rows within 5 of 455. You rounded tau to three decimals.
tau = 0.097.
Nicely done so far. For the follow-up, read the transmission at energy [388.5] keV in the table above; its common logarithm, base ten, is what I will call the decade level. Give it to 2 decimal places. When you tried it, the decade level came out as 0.97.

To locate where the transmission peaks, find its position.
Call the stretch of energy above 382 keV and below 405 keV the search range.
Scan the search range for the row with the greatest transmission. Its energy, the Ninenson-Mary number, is 403.5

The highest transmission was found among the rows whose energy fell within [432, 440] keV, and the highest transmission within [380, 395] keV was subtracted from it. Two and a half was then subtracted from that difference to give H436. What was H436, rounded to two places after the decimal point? -1.90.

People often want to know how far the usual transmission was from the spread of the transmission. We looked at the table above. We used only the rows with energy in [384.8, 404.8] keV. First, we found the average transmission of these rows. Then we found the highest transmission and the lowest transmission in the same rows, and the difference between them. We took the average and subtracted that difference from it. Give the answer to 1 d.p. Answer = 8.4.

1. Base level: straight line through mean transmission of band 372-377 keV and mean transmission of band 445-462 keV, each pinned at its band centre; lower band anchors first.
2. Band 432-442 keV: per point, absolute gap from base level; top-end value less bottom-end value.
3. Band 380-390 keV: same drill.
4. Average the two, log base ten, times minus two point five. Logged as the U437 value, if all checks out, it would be 0.5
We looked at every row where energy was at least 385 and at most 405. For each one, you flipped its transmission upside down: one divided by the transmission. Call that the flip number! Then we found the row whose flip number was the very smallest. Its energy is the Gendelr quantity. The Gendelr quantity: 403.5 keV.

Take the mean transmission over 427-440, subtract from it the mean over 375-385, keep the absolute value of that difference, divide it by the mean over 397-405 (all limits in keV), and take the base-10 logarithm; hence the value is -1.3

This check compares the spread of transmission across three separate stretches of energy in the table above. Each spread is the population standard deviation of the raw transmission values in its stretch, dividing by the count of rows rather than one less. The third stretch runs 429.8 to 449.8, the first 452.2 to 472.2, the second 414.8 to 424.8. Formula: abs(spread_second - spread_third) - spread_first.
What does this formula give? 0.19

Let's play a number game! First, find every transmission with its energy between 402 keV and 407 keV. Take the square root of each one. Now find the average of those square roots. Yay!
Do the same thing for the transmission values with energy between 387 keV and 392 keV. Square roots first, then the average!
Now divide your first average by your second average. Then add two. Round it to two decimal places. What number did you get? 3.07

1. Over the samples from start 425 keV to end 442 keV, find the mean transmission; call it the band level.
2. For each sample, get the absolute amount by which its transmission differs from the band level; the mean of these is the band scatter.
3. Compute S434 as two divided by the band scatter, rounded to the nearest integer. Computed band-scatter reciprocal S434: 11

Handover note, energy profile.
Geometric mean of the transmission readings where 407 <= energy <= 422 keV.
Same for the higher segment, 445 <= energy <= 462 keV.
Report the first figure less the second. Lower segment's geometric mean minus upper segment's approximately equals -1.1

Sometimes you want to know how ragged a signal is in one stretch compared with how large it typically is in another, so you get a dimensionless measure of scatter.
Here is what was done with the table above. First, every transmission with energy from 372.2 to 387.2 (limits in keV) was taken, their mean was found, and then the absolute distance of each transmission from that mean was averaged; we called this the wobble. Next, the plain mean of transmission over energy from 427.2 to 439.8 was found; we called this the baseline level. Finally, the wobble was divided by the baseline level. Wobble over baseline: 0.043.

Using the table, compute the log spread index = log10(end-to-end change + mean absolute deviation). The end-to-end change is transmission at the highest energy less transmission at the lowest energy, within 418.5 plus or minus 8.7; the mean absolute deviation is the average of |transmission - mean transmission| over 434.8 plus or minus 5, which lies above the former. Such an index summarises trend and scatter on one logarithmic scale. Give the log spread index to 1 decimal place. -1.0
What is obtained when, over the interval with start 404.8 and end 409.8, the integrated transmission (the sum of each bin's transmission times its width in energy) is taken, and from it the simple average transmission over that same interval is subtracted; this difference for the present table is 44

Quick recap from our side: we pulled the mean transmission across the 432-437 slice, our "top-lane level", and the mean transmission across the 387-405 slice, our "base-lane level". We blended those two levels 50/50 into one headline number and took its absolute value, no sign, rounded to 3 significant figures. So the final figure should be 10.7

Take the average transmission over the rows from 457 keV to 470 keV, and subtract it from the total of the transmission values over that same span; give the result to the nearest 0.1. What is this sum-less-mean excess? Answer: 48.3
